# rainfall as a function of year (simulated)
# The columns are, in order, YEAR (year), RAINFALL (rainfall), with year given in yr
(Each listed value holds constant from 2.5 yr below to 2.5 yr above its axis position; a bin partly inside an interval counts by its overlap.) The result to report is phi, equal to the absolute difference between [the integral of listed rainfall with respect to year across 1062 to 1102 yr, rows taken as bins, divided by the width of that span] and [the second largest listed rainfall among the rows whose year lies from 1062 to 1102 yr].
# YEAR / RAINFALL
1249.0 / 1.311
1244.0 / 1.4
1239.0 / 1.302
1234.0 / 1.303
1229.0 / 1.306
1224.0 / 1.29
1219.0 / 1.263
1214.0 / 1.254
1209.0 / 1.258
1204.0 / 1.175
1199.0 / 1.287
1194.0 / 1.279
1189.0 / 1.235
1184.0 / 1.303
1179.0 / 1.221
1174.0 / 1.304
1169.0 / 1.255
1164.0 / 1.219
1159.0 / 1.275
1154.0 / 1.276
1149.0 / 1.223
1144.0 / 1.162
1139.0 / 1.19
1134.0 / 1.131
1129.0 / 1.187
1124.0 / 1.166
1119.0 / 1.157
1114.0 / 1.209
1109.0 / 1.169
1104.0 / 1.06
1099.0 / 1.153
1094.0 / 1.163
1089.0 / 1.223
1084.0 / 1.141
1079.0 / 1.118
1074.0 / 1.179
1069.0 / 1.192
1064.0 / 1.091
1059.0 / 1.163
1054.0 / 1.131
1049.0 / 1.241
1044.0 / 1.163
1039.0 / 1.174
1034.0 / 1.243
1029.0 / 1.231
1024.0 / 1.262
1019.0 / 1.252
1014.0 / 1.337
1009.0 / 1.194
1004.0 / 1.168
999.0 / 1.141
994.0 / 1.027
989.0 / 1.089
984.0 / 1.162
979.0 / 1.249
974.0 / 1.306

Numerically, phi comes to 0.035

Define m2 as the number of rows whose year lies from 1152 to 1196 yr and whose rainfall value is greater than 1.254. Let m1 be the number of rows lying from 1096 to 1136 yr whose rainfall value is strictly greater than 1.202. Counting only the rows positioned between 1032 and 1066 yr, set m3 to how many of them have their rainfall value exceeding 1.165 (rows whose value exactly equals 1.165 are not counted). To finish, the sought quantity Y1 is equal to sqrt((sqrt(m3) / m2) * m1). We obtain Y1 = 0.54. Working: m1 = 1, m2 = 6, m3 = 3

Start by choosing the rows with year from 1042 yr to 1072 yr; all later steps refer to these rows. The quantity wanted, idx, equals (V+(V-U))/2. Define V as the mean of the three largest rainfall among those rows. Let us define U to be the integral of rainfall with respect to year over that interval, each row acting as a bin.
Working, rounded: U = 34.9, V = 1.20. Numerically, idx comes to -16.26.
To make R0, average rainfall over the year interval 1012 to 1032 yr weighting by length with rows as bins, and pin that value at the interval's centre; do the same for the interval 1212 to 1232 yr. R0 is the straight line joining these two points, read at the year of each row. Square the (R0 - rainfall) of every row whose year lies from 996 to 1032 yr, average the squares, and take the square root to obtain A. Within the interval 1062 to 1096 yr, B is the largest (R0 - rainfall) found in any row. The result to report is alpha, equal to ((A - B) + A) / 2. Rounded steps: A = 0.07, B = 0.18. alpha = -0.017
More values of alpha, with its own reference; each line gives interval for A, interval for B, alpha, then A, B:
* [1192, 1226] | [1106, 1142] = -0.030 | 0.04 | 0.14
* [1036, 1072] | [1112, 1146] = 0.042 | 0.11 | 0.14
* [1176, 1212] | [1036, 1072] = -0.041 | 0.05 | 0.18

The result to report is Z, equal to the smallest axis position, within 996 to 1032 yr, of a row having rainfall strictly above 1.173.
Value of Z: 1009.0 yr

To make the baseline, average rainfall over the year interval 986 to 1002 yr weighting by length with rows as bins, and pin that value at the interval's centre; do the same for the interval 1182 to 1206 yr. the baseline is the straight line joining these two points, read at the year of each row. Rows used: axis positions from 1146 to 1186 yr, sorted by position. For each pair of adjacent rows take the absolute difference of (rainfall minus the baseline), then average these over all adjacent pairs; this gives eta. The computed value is 0.051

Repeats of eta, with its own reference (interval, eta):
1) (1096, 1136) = 0.054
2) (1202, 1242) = 0.020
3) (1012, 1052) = 0.043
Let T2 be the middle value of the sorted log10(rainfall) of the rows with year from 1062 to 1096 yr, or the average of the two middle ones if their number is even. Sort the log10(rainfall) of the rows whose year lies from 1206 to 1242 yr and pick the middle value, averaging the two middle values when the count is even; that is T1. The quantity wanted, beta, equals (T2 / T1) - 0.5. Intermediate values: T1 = 0.111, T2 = 0.066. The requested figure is 0.09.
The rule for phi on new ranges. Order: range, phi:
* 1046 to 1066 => 0.005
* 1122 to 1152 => 0.012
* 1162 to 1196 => 0.043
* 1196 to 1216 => 0.014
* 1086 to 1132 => 0.044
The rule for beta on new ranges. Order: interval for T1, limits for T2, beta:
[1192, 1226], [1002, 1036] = 0.43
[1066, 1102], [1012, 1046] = 0.94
